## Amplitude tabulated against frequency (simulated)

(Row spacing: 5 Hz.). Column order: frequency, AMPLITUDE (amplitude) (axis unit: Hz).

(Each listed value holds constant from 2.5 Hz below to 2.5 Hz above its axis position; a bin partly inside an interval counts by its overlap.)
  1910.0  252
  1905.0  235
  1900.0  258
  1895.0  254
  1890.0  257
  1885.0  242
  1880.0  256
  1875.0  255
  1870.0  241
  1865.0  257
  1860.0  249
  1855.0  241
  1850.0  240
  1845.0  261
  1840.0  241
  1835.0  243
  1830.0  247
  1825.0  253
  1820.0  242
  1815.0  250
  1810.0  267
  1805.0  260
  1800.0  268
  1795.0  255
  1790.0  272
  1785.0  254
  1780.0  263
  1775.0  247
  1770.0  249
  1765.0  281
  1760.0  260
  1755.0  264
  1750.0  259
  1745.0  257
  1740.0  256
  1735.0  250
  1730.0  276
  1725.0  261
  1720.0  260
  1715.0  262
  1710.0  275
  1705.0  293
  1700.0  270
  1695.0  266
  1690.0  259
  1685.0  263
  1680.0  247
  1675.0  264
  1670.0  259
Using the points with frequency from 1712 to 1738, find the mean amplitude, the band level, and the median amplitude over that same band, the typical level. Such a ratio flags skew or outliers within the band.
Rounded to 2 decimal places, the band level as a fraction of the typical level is 1.00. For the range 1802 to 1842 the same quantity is 1.01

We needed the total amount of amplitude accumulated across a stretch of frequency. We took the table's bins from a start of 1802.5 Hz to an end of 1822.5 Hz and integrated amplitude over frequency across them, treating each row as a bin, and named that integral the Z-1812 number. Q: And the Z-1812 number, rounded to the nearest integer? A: 5095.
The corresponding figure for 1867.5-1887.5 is 4970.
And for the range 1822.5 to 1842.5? 4920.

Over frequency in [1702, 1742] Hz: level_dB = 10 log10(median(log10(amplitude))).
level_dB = 3.83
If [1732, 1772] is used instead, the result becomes 3.82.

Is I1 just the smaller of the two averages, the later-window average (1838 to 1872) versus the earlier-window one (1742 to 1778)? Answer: 247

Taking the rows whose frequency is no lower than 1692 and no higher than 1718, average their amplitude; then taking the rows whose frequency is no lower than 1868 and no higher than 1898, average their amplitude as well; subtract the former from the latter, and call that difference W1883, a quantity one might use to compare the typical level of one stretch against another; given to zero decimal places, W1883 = -22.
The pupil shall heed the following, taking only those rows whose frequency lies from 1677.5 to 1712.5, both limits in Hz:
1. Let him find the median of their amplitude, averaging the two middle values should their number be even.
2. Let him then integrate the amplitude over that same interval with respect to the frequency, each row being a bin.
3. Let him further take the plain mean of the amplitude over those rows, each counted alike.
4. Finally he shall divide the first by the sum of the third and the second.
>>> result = 0.0276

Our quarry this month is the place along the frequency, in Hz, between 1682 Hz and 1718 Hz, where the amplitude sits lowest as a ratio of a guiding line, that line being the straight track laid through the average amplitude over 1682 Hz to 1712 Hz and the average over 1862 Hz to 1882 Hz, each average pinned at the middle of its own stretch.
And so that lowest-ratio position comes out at 1690.0 Hz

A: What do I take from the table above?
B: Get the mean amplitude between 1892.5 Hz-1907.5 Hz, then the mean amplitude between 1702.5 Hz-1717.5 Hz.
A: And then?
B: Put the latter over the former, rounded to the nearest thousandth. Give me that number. 1.111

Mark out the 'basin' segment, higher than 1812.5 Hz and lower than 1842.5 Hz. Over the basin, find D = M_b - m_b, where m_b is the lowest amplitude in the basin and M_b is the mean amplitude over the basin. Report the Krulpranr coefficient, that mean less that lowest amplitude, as 5.0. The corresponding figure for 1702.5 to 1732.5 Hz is 11.2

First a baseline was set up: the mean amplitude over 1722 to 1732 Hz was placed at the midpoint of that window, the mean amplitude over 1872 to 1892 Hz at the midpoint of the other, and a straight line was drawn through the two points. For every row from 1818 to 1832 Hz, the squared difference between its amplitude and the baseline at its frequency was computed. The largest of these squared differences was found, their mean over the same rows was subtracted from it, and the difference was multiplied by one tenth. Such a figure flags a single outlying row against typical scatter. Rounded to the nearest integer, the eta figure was 14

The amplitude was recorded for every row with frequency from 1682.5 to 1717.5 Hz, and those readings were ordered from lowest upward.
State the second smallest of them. 262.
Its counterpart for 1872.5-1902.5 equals 254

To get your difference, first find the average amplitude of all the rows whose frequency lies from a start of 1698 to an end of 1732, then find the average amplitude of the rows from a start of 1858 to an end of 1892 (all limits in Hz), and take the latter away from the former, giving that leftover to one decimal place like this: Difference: 20.0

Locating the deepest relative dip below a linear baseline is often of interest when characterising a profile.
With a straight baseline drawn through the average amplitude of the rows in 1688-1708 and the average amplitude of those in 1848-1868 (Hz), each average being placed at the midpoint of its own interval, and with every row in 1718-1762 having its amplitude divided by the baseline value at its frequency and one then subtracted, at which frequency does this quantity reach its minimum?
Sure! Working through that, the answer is 1735.0 Hz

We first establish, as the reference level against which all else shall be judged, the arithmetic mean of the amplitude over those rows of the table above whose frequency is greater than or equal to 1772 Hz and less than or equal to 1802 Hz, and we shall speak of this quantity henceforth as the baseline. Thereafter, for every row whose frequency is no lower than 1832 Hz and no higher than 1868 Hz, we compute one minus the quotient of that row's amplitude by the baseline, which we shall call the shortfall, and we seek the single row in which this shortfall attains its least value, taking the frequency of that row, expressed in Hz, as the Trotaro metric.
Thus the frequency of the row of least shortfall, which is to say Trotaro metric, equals 1845.0 Hz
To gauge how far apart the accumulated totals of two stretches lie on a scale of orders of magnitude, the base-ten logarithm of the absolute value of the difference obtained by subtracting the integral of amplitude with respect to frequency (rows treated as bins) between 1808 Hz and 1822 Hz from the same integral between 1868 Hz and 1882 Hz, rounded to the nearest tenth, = 1.5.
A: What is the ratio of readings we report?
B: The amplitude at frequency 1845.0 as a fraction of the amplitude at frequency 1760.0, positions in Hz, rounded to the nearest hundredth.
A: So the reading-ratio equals 1.00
